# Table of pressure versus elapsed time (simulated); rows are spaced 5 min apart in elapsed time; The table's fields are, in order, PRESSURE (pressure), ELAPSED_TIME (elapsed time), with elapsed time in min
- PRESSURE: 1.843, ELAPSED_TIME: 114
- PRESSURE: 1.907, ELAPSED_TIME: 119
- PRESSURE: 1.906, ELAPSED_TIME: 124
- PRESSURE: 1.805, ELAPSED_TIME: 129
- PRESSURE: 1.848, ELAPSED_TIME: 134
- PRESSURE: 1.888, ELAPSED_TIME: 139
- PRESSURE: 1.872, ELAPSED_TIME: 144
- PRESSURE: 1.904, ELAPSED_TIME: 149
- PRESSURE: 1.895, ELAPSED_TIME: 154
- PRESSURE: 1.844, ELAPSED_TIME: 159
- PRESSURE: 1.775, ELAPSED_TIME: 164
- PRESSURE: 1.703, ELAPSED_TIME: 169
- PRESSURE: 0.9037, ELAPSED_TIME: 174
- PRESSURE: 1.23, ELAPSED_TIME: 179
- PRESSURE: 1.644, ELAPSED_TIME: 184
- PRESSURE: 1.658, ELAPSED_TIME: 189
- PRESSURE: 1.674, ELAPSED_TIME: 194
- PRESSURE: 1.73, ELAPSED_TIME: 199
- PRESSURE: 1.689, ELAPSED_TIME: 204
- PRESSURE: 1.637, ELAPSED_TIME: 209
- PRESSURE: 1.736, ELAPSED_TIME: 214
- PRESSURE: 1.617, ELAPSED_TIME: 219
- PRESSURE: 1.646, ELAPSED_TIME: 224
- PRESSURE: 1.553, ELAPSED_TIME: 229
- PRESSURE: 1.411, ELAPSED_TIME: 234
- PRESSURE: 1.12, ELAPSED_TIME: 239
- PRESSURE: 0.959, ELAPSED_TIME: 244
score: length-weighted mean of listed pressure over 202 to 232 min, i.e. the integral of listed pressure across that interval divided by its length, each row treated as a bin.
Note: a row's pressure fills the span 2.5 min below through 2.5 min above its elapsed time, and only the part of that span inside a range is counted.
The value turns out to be 1.64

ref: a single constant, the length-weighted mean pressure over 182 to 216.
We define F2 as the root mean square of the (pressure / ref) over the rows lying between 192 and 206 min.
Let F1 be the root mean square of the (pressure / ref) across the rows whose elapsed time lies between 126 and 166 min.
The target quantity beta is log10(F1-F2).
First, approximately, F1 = 1.10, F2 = 1.01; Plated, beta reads -1.03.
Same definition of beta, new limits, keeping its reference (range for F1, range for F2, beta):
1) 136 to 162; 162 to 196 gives -0.70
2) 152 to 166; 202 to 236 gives -0.88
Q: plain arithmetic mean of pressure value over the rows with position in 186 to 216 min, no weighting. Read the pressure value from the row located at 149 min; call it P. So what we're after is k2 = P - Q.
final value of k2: 0.22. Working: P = 1.904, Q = 1.69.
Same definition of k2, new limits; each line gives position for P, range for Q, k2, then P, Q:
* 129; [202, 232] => 0.16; 1.805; 1.65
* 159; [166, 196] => 0.38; 1.844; 1.47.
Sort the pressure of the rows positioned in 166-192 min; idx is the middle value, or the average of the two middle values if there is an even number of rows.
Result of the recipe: 1.64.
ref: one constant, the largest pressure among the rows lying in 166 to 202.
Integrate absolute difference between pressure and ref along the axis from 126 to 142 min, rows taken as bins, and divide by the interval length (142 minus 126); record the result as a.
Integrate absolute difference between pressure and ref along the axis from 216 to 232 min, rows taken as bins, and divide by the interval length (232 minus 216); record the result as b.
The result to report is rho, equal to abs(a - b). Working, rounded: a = 0.12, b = 0.13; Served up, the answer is 0.007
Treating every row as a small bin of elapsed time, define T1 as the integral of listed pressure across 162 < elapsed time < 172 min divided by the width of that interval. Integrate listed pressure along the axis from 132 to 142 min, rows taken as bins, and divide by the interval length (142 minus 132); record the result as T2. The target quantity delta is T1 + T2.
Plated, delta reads 3.6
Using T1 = 1.70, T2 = 1.87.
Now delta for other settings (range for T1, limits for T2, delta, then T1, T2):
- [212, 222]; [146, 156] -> 3.6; 1.67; 1.90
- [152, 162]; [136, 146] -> 3.7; 1.86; 1.88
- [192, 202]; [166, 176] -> 3.0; 1.70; 1.35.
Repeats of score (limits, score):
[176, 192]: 1.50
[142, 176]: 1.71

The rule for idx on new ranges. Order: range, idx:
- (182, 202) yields 1.67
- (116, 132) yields 1.91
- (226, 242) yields 1.41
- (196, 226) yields 1.67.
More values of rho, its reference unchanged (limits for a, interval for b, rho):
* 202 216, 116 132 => 0.093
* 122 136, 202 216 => 0.073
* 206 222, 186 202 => 0.026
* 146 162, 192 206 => 0.116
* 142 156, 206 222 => 0.091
